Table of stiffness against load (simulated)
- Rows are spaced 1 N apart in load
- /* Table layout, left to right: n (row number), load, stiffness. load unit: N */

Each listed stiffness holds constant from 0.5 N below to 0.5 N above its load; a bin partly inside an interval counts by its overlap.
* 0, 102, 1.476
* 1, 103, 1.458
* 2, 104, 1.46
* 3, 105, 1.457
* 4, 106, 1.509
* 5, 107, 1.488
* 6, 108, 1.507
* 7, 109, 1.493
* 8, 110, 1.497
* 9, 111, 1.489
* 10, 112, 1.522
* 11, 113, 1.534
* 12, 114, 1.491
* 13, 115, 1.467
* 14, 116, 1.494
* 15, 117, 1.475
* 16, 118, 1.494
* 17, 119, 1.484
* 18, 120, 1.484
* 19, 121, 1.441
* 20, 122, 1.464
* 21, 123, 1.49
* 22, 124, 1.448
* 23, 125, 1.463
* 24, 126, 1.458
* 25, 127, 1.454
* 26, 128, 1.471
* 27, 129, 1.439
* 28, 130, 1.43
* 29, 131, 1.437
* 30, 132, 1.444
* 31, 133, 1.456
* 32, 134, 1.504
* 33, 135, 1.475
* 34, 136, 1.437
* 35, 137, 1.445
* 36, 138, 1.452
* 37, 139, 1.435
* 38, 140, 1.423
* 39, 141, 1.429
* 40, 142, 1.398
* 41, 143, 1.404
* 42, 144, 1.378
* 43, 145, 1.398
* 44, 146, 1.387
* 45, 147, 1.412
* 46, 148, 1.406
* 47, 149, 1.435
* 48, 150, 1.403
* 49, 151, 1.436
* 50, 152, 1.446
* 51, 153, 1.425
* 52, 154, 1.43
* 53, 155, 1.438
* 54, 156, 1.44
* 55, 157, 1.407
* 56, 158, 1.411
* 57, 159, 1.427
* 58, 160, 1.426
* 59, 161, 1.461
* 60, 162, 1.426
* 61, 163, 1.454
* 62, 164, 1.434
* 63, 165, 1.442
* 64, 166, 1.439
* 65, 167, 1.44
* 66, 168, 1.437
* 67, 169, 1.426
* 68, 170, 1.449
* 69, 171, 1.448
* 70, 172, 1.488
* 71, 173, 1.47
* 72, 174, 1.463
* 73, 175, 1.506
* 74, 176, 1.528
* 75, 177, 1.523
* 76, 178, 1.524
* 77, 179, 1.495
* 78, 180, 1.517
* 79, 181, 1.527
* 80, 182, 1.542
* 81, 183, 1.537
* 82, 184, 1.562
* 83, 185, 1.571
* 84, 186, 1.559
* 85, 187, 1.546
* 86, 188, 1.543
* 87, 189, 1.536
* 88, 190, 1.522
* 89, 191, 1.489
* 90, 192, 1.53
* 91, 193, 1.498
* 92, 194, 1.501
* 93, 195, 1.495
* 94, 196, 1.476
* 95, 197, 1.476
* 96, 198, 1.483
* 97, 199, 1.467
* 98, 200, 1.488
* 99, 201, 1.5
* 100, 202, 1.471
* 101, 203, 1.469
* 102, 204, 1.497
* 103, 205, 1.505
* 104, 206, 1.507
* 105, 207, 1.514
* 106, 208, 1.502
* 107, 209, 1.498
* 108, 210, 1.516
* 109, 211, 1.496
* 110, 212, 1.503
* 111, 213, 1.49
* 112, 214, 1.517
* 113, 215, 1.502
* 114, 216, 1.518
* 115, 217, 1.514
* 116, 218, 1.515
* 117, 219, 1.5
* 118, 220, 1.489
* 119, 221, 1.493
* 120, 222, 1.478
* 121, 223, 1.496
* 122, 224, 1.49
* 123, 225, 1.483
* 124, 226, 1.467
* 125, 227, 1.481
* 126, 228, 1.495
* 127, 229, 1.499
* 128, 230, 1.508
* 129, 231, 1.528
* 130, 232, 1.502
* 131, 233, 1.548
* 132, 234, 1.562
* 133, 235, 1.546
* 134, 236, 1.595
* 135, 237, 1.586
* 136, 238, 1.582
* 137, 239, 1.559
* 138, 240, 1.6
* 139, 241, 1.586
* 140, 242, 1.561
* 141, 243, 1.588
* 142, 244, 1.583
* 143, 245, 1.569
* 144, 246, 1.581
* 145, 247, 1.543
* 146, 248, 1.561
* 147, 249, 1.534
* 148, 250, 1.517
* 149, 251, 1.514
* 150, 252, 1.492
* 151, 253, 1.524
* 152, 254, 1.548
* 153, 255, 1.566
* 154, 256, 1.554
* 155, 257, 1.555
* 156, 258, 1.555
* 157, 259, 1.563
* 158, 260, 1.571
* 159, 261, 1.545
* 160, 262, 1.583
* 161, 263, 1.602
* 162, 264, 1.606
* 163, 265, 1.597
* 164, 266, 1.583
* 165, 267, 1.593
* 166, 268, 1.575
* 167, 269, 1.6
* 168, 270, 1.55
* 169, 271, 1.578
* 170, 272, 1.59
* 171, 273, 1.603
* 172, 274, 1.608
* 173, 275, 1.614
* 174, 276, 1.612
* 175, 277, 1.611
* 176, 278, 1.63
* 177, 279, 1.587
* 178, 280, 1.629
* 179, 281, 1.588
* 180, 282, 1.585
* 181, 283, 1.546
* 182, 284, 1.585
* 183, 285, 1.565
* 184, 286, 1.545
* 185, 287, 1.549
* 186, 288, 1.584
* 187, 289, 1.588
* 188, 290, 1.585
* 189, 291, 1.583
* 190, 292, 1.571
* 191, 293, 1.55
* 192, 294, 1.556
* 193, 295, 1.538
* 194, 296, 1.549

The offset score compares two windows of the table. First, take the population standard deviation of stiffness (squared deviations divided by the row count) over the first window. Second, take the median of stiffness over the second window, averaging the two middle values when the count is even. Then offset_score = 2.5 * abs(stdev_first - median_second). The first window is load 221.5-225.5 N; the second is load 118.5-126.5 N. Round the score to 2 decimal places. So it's 3.64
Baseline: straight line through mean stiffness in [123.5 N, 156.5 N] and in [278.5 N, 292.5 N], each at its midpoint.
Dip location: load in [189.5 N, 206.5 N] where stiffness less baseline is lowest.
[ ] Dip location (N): 203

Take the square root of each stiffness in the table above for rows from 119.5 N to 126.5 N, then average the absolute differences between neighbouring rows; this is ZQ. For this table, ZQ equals 0.011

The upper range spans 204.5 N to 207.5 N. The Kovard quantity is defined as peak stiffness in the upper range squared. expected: 2.29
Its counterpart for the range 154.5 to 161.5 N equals 2.13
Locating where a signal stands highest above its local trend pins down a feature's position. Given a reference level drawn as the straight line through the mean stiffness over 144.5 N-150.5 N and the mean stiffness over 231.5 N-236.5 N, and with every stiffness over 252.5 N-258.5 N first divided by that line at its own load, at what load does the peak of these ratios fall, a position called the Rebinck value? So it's 255 N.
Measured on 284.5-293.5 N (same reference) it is 289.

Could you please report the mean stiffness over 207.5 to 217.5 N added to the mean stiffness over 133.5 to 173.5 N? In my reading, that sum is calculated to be 2.94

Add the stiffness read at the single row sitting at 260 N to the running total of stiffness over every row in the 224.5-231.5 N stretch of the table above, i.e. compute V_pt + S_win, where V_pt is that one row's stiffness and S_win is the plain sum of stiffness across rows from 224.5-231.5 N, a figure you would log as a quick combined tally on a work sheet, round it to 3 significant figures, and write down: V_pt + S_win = 12.0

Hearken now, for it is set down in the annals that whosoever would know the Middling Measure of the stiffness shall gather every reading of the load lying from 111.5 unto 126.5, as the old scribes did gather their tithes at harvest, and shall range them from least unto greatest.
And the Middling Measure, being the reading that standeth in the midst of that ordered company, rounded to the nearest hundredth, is 1.48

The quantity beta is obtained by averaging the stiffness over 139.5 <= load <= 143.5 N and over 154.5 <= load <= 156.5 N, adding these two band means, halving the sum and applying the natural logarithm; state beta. 0.36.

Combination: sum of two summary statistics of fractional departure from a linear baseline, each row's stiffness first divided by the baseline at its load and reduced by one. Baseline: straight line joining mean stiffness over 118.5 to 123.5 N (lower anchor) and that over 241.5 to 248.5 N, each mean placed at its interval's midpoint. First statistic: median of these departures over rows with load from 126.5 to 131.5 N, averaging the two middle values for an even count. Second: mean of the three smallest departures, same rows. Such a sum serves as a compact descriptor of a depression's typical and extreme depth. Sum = -0.057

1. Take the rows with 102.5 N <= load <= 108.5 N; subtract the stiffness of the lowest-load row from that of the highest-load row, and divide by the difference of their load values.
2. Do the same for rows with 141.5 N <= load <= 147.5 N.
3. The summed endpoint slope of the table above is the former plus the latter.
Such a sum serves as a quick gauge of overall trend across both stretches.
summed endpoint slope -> 0.013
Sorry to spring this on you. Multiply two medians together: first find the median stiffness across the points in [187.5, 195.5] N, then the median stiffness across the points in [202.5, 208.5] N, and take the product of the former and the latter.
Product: 2.27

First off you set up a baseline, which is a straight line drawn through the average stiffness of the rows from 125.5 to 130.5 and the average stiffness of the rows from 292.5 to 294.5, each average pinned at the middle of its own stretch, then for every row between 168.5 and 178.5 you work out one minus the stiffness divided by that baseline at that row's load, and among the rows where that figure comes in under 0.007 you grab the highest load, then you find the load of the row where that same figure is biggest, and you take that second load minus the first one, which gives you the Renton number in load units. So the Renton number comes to -9 N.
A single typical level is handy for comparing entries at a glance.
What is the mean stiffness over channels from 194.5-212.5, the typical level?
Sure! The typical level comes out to 1.49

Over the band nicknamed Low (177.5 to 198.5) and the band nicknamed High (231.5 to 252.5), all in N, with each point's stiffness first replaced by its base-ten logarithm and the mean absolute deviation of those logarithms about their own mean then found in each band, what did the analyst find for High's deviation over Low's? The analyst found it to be 1.02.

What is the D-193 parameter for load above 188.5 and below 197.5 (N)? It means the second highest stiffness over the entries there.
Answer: 1.53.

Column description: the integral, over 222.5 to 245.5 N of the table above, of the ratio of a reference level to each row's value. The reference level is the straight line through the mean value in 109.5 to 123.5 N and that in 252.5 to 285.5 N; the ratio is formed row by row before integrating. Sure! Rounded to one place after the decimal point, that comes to 23.3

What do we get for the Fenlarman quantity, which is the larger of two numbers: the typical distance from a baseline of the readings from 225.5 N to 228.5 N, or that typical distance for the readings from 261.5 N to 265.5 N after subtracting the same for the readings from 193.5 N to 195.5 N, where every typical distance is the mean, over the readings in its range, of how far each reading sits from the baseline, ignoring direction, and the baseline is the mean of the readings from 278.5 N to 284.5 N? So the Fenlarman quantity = 0.11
